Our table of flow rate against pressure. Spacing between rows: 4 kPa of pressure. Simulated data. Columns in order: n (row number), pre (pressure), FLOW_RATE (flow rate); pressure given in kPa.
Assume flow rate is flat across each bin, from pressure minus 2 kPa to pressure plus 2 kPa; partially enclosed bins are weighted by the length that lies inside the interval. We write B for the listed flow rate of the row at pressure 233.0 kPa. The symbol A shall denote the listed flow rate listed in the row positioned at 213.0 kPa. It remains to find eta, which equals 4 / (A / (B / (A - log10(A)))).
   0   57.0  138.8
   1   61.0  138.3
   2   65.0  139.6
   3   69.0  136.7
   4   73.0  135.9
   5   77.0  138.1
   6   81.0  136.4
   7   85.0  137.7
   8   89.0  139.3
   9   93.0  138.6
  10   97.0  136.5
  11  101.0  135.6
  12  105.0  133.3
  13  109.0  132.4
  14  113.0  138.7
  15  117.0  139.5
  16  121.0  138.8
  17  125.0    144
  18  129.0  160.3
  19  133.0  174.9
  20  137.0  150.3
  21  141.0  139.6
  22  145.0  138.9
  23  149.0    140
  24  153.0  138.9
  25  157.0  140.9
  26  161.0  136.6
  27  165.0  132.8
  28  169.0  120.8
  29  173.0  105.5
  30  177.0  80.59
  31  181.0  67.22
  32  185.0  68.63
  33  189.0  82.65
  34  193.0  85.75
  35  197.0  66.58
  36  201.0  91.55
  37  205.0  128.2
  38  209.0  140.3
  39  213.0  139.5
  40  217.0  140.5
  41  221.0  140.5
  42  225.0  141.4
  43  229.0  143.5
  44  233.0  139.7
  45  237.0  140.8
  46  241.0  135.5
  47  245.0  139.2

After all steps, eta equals 0.0292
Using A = 139.5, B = 139.7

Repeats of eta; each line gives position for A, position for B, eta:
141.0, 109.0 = 0.0276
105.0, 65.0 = 0.0319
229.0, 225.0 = 0.0279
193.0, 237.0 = 0.0784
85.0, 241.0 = 0.0290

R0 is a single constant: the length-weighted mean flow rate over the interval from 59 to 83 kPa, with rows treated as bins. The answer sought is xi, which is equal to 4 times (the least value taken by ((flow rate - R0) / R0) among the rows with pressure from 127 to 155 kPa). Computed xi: 0.04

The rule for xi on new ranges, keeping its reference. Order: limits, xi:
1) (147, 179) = -1.66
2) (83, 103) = -0.06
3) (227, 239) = 0.06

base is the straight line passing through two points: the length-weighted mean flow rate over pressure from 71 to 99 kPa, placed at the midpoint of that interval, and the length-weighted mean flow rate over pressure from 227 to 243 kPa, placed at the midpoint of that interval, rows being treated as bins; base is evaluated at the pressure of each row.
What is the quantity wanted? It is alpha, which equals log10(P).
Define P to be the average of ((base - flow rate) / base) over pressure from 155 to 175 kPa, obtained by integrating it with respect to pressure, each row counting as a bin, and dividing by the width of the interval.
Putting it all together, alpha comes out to -1.1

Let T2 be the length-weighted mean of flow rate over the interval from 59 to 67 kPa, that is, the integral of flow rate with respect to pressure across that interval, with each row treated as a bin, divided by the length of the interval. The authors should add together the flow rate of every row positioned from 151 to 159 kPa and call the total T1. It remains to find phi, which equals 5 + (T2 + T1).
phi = 424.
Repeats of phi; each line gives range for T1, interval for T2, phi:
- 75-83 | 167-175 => 393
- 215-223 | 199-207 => 396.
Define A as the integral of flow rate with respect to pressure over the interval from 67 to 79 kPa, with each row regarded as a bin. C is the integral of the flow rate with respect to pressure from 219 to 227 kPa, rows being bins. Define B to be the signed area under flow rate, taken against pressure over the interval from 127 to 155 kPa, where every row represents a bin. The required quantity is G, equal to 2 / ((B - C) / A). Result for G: 1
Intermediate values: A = 1643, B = 4172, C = 1128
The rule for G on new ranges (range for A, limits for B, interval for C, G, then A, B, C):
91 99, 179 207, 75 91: 14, 1100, 2362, 2206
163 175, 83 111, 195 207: 1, 1436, 3814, 1145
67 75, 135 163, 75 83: 1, 1090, 3941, 1098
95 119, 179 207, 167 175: 4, 3264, 2362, 905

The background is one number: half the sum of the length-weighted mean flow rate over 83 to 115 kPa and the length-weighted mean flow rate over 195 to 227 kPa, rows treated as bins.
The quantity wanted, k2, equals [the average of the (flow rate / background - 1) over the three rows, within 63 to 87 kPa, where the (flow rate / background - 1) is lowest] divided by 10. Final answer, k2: 0.005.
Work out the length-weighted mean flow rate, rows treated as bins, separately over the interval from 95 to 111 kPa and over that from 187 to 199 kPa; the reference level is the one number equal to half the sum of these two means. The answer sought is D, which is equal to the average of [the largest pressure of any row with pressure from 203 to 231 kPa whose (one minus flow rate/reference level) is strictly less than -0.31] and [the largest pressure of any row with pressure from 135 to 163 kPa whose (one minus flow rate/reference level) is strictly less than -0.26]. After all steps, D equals 195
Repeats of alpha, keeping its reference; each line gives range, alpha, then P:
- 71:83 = -2.4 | 0.00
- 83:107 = -2.2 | 0.01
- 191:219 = -0.7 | 0.19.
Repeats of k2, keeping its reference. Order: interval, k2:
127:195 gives -0.045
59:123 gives 0.003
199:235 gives -0.008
